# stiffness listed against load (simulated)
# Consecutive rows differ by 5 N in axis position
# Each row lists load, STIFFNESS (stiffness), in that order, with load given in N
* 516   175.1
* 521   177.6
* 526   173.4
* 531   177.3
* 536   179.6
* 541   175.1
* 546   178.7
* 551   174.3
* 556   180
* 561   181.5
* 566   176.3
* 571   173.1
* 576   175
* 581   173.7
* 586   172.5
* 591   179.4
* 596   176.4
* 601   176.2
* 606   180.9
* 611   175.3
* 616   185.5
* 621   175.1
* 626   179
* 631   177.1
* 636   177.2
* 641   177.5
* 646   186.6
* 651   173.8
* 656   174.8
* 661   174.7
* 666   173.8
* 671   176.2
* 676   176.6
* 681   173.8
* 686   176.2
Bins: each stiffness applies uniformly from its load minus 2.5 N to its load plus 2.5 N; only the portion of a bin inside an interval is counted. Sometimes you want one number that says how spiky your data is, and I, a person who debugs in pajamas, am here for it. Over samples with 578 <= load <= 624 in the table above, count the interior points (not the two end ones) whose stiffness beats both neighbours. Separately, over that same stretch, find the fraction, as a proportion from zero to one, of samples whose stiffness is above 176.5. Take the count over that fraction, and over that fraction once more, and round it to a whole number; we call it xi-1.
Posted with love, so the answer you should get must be 27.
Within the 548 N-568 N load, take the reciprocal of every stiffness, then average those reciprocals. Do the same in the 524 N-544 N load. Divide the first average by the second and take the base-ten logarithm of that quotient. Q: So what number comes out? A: -0.004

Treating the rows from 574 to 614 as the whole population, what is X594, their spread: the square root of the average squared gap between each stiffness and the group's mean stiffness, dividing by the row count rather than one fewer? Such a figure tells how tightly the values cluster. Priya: 2.6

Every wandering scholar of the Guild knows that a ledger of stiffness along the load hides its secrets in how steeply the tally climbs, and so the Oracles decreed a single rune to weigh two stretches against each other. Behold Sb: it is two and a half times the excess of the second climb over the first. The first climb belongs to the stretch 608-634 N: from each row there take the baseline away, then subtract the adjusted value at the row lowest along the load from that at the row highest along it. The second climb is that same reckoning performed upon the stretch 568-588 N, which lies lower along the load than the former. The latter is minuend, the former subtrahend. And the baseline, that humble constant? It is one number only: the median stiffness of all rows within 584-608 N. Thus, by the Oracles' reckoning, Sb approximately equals -6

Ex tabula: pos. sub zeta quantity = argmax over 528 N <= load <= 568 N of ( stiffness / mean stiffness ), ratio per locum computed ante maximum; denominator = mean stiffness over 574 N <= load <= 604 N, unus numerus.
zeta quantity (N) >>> 561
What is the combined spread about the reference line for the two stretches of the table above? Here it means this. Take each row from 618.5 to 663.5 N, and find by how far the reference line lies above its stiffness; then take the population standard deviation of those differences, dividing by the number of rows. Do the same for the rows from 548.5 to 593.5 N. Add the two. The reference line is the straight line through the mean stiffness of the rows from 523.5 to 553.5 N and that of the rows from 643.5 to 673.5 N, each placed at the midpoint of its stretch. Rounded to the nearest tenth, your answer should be 6.8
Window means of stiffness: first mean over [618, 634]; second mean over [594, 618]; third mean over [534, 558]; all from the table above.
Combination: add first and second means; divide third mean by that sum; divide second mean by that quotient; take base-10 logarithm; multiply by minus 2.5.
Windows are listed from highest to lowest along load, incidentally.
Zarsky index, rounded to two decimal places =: -6.39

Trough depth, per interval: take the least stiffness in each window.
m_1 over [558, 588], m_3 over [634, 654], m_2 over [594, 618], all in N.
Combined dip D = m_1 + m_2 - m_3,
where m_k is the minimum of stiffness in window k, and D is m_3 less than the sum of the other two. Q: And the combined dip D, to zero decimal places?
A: 174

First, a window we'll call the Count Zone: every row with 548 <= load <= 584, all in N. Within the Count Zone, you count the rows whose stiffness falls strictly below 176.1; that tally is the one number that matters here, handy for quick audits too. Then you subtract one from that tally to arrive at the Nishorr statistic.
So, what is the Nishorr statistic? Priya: 3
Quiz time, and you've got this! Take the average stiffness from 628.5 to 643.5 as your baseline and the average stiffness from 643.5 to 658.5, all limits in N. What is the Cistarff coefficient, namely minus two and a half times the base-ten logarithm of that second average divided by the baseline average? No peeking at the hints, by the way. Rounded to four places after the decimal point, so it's -0.0069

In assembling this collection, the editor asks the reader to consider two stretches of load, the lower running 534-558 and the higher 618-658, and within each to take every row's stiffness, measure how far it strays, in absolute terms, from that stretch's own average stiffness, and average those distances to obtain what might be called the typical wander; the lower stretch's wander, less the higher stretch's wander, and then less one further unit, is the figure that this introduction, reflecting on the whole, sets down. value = -1.3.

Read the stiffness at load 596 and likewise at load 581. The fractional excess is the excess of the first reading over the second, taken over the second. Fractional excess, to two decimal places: 0.02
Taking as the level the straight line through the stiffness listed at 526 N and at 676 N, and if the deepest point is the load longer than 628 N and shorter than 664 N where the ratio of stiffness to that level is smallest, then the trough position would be 651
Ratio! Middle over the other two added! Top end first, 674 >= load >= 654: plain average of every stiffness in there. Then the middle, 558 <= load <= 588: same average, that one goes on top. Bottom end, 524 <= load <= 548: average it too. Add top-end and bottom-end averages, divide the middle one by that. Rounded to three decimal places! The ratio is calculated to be 0.499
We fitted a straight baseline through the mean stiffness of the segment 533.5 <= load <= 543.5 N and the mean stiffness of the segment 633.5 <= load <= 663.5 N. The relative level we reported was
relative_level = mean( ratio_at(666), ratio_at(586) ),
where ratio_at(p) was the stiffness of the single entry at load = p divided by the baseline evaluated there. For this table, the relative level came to 0.976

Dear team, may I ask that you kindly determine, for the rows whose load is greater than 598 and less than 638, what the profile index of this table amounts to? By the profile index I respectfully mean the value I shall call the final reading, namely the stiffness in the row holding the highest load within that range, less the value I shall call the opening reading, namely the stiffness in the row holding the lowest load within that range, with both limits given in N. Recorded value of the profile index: 1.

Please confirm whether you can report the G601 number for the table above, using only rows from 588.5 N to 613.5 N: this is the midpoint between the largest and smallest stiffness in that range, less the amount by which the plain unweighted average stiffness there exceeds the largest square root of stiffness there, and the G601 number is 13.9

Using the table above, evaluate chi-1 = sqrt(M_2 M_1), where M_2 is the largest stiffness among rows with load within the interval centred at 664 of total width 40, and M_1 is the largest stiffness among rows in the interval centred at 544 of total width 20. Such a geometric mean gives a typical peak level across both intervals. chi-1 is 183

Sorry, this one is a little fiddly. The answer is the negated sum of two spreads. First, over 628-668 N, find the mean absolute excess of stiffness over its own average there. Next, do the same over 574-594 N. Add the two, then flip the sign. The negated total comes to -4.79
